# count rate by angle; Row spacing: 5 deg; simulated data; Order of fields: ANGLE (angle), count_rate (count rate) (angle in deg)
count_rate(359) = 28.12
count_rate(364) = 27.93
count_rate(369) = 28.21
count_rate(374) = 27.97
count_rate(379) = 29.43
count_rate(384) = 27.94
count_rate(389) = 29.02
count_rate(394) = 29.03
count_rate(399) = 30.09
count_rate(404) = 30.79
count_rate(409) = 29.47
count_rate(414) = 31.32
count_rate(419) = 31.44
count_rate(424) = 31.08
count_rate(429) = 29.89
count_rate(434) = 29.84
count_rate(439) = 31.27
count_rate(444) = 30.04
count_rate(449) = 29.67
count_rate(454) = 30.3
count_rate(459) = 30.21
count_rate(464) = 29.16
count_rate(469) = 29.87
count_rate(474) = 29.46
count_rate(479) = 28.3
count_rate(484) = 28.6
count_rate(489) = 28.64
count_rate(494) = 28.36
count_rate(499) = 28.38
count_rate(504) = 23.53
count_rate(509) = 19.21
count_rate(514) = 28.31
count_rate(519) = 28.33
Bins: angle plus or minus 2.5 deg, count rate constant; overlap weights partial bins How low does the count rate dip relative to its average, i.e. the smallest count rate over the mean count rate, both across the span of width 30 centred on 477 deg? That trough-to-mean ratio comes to 0.976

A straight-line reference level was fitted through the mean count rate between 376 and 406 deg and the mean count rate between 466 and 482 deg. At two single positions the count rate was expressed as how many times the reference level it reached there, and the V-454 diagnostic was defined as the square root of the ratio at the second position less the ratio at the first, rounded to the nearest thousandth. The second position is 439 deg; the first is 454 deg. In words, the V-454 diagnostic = 0.179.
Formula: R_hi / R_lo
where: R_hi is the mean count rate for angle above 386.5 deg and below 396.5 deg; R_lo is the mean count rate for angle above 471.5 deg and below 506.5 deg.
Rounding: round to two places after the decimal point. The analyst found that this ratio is 1.04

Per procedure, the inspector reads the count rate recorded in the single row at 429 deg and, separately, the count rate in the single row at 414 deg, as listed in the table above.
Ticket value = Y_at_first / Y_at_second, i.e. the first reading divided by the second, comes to 0.95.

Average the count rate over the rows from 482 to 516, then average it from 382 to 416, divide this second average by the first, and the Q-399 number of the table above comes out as 1.12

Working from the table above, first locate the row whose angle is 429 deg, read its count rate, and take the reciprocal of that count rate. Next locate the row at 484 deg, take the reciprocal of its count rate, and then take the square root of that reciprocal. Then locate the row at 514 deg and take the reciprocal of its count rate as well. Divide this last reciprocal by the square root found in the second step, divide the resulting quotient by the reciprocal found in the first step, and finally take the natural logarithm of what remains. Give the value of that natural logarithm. 1.73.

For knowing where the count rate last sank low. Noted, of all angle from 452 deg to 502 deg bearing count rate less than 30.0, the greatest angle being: 499 deg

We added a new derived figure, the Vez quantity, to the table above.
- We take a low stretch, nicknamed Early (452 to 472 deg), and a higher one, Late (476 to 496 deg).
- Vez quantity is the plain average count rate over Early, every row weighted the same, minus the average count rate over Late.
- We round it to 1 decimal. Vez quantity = 1.4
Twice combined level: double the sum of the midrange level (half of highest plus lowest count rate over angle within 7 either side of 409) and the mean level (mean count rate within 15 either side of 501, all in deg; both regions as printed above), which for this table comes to 113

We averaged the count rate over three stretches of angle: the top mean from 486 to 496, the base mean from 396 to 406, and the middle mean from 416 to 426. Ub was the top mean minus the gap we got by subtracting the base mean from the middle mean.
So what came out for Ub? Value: 28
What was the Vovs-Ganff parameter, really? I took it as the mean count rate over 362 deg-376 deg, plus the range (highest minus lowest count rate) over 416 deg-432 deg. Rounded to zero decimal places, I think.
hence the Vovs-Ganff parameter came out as 30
